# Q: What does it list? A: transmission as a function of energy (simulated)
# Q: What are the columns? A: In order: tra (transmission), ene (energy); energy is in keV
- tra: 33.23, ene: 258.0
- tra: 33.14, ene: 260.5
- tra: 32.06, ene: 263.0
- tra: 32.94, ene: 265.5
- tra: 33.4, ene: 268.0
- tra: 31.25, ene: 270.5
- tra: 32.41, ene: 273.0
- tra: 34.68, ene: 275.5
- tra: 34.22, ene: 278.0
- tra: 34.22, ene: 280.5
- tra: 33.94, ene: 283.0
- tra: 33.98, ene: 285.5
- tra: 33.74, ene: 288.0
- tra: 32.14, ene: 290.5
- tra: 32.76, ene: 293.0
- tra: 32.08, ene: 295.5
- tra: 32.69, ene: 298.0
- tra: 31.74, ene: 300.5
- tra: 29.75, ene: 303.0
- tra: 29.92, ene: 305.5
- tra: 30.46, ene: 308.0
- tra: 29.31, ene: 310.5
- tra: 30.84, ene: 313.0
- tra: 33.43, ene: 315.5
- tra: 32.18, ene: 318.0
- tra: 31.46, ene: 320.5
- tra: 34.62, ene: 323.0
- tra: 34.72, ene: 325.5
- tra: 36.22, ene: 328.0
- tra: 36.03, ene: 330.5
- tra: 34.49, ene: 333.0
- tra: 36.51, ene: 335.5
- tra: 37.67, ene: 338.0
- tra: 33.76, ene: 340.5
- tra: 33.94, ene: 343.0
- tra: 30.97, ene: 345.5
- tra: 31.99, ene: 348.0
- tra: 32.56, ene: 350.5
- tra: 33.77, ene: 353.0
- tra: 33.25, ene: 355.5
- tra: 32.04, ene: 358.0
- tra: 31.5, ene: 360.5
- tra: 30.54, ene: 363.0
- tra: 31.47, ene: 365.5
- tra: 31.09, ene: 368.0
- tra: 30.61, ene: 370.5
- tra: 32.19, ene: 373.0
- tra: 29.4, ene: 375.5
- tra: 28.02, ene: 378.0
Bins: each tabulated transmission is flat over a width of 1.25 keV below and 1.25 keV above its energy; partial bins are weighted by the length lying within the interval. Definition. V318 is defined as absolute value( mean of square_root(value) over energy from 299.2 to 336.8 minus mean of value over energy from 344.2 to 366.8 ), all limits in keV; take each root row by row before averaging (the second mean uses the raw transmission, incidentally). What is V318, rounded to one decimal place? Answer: 26.3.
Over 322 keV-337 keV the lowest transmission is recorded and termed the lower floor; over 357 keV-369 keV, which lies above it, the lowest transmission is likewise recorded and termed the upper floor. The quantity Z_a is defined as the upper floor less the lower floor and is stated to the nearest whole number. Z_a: -4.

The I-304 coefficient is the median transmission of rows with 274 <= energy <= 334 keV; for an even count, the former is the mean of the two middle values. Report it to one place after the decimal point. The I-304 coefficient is 33.1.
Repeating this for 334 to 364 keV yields 32.9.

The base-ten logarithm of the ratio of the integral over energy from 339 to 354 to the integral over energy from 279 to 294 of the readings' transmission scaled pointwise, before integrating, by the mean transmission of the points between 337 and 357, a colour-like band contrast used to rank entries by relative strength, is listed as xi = -0.01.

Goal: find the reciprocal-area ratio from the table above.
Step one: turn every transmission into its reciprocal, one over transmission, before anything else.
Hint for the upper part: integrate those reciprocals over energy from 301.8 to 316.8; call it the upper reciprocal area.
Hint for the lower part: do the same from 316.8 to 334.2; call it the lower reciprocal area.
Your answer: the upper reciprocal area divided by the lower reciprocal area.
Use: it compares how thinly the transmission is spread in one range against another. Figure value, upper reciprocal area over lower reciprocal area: 0.96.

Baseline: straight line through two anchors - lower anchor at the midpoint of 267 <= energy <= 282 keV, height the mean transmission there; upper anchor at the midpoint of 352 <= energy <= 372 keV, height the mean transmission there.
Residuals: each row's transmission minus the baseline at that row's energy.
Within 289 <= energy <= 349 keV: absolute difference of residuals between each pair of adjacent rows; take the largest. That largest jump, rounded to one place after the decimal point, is 3.9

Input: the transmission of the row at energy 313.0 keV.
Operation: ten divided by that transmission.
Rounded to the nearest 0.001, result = 0.324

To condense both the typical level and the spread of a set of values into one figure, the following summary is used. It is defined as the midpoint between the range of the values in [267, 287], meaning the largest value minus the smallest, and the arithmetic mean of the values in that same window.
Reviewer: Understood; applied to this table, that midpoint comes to 18.5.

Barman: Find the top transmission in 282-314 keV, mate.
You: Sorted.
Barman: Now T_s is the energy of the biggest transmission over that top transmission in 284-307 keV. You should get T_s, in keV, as 285.5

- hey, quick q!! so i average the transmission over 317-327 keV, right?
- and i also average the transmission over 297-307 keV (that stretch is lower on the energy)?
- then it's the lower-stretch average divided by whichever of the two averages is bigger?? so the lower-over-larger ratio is 0.93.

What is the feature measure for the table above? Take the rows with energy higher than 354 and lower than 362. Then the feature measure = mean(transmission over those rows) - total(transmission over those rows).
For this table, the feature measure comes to -65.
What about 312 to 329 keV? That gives -200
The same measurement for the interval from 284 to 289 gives -34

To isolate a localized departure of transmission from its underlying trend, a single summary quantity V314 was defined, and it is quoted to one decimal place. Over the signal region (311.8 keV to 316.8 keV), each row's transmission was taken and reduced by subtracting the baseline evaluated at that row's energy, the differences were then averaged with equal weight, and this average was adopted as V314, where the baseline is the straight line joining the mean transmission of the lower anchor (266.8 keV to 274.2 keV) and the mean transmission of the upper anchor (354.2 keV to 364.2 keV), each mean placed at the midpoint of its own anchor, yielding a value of 0.0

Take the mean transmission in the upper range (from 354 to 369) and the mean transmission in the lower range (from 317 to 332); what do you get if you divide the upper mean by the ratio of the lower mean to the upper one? 29.3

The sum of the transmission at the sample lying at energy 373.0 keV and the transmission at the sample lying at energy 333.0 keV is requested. 66.7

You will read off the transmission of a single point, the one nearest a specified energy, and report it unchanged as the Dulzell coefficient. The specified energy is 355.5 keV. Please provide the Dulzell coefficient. 33.25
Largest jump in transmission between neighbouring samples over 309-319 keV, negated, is -2.6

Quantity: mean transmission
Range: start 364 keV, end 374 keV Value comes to 31.3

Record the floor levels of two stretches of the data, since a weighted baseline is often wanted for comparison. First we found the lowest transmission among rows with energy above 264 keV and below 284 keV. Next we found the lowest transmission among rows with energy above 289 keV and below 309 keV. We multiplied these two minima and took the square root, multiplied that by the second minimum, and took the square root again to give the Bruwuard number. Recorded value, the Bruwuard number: 30.1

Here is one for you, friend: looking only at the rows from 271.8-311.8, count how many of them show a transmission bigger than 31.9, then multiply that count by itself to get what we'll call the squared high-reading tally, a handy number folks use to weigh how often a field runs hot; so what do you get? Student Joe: 121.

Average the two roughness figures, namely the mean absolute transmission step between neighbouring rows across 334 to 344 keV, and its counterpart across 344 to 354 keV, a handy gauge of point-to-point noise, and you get 1.3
